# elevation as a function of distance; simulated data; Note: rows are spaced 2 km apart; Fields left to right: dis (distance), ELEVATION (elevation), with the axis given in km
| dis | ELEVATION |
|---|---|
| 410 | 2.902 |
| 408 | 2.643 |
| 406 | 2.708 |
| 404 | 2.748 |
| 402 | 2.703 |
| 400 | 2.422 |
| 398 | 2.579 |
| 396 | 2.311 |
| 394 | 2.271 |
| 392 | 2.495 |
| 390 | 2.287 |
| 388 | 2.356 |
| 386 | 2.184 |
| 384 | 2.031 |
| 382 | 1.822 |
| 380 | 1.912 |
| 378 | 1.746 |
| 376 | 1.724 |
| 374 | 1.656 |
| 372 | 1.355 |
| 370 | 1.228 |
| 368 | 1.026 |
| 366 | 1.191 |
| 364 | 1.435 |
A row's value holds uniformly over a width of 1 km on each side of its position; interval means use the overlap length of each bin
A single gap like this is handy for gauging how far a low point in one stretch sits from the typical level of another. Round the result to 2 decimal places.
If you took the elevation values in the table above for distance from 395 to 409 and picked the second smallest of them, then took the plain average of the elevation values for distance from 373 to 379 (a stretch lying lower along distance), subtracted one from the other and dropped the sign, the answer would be 0.71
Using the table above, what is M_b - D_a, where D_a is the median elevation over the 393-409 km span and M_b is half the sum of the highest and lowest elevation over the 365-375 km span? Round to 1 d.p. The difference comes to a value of -1.3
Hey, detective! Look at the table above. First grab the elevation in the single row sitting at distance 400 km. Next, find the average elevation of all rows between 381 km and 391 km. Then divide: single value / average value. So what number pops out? 1.1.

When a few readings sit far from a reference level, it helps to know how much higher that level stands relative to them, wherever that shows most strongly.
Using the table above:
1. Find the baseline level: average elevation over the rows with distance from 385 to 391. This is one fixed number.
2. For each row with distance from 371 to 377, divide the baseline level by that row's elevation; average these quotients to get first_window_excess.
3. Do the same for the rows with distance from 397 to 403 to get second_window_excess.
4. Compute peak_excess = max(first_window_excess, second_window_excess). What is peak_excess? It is 1.46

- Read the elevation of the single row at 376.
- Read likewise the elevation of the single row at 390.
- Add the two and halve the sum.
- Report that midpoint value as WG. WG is 2.01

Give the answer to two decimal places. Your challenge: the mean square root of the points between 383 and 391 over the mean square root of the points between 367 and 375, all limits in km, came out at 1.30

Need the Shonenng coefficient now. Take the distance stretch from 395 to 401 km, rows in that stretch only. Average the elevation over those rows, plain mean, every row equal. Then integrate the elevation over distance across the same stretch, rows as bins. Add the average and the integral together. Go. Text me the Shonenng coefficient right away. 17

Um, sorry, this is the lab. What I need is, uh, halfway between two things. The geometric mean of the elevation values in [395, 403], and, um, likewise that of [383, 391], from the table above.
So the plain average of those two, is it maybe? 2.36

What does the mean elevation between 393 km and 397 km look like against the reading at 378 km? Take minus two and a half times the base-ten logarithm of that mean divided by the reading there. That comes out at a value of -0.29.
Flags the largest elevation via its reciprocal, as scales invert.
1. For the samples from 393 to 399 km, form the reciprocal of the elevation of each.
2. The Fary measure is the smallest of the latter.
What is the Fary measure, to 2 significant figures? 0.39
